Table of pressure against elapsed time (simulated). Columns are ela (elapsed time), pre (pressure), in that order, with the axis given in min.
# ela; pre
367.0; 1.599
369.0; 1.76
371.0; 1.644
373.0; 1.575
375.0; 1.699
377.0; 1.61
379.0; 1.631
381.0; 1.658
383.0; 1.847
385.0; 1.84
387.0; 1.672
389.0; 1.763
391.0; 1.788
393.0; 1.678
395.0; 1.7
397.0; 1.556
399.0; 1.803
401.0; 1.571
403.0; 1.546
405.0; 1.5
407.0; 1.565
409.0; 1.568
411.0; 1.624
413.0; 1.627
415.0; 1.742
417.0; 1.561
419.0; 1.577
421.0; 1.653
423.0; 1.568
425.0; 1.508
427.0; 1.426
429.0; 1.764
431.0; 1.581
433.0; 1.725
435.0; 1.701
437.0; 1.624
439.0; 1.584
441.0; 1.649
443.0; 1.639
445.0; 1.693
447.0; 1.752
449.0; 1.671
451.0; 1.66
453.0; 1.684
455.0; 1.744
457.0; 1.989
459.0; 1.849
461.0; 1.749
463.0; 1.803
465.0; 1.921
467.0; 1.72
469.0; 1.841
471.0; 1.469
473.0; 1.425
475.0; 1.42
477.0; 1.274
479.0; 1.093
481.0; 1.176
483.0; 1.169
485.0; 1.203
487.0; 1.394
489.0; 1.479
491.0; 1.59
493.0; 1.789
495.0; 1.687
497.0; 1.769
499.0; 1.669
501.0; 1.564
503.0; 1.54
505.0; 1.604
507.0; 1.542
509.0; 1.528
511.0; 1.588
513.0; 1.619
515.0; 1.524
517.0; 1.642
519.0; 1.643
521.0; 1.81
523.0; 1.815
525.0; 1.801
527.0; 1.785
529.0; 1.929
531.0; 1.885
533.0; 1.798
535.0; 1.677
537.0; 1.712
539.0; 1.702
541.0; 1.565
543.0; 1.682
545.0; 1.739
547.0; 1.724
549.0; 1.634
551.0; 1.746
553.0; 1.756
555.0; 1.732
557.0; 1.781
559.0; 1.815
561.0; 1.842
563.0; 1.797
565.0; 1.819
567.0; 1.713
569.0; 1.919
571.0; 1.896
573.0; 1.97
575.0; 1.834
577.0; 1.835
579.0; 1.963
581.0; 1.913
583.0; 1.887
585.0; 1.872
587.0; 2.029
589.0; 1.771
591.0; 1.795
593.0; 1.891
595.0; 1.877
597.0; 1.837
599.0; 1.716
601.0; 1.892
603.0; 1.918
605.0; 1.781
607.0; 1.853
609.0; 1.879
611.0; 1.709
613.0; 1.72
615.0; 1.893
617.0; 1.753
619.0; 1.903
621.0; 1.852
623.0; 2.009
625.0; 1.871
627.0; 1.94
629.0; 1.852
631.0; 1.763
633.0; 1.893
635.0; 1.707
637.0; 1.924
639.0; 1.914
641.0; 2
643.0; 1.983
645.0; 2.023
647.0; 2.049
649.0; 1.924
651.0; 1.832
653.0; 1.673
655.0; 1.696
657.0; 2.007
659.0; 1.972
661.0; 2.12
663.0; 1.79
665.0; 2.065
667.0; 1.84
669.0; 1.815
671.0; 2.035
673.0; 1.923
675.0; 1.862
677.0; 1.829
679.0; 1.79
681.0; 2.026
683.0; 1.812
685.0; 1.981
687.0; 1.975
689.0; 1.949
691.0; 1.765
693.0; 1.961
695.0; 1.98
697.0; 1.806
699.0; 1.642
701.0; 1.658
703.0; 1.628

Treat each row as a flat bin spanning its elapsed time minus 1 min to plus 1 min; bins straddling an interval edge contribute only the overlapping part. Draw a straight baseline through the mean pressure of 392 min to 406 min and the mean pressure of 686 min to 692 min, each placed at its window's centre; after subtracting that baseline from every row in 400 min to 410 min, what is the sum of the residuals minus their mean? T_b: -0.3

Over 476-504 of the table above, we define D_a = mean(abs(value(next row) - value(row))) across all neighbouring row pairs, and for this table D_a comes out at 0.100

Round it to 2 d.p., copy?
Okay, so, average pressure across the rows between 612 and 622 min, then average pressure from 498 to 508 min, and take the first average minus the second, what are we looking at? 0.24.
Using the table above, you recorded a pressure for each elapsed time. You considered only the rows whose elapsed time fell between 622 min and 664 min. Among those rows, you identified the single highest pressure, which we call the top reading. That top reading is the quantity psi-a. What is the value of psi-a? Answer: 2.12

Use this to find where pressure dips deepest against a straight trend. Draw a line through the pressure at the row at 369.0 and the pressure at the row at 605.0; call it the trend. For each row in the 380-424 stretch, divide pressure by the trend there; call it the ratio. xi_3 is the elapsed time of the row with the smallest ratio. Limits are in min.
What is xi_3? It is 405.0 min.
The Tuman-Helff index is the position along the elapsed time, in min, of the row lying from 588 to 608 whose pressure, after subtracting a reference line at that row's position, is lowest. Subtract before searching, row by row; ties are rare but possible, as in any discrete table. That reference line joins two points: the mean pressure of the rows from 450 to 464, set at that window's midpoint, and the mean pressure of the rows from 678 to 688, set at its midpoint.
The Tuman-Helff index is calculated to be 599.0 min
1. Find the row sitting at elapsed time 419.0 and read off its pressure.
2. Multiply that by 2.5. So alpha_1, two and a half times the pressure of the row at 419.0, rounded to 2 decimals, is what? 3.94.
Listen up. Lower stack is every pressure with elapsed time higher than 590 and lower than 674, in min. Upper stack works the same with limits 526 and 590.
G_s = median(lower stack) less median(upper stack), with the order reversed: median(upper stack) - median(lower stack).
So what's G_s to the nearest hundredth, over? -0.09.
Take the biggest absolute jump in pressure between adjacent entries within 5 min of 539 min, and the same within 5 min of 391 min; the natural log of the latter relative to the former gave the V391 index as -0.22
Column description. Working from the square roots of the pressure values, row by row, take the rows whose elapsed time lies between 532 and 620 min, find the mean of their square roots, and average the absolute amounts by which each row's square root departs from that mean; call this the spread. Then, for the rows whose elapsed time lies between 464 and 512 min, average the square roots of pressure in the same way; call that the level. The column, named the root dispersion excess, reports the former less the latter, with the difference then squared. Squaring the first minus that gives 1.438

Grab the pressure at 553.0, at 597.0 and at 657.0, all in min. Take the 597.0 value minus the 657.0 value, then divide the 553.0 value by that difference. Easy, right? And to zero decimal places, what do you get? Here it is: -10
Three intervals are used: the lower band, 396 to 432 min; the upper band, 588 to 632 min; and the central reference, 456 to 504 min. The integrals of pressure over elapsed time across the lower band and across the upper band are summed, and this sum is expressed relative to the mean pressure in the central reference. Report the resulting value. 88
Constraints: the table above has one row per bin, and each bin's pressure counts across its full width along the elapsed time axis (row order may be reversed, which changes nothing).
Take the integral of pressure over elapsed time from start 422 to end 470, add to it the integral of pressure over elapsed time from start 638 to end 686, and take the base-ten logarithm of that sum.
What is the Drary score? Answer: 2.240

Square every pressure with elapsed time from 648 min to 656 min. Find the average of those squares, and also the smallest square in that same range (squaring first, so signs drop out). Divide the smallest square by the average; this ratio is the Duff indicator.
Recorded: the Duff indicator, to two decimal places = 0.88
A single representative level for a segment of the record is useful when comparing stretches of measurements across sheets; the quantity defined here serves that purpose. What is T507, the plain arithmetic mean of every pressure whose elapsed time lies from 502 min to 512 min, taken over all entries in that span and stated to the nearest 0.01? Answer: 1.56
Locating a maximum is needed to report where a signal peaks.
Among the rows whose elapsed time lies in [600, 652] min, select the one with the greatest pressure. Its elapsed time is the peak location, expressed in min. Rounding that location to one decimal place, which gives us 647.0 min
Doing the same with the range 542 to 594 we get 587.0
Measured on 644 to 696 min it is 661.0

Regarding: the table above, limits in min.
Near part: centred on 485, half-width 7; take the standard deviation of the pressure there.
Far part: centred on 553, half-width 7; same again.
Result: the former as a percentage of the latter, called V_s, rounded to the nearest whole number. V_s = 331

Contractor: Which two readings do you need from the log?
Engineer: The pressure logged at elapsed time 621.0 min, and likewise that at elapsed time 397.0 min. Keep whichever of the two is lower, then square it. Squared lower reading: 2.42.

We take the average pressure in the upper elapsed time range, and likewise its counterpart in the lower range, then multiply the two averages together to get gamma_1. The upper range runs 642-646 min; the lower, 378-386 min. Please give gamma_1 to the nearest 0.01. 3.49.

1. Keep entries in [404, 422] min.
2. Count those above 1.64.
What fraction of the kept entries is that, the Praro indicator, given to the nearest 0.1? 0.2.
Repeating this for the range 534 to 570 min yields 0.9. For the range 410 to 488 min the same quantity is 0.5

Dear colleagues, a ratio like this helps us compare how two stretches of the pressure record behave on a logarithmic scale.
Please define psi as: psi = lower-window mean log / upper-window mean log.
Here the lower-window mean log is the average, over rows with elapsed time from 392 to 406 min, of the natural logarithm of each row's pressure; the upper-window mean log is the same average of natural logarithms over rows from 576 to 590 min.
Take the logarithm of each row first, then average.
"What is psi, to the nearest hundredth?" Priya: 0.75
